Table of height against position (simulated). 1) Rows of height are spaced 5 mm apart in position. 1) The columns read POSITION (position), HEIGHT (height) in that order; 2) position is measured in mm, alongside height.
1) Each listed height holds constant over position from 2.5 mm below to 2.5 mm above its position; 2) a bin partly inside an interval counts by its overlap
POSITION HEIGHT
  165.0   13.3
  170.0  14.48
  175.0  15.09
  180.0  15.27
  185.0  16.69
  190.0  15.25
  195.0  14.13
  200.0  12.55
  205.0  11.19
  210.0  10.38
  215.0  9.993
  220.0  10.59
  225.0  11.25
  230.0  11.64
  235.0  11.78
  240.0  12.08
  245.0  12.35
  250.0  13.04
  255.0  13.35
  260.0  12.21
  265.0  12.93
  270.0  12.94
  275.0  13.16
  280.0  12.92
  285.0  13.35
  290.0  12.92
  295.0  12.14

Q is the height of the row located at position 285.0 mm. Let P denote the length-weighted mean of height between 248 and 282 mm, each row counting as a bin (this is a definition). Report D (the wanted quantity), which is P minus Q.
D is -0.4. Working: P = 12.9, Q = 13.35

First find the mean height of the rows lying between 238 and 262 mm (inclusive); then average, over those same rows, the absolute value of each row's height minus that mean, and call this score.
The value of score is 0.5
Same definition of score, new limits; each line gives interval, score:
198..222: 0.7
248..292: 0.2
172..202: 1.0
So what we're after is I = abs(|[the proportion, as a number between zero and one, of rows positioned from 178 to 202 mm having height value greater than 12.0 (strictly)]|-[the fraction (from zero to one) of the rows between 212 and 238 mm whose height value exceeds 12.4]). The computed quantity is 1.00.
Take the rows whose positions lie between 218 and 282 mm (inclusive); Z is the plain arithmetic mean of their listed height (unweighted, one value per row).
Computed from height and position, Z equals 12.3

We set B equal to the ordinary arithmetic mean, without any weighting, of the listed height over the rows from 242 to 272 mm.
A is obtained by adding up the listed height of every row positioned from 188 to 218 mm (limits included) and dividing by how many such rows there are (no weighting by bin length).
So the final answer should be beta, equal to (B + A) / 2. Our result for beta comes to 12.5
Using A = 12.2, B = 12.8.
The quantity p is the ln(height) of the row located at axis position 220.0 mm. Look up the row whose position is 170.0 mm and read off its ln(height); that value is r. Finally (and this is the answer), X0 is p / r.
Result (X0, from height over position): 0.88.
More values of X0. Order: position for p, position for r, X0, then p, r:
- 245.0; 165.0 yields 0.97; 2.51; 2.59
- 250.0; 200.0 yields 1.02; 2.57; 2.53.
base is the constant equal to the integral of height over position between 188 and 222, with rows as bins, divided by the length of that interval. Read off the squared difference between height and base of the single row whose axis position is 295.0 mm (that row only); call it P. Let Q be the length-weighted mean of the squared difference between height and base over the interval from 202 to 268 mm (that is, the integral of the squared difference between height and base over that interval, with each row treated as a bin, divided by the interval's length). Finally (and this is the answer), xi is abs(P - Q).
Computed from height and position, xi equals 1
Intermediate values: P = 0.0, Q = 1.1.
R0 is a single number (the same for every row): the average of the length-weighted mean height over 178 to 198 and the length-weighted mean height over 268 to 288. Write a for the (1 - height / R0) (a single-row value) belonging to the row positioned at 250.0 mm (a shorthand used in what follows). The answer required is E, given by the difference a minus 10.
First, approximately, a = 0.08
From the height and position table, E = -9.9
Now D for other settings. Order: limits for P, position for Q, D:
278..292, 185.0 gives -3.6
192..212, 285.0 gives -1.2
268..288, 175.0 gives -2.0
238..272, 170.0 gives -1.8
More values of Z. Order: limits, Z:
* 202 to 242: 11.1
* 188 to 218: 12.2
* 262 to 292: 13.0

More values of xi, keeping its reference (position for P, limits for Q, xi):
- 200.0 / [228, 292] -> 0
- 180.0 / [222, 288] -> 10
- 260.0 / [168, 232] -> 6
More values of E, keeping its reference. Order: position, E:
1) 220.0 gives -9.7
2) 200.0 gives -9.9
